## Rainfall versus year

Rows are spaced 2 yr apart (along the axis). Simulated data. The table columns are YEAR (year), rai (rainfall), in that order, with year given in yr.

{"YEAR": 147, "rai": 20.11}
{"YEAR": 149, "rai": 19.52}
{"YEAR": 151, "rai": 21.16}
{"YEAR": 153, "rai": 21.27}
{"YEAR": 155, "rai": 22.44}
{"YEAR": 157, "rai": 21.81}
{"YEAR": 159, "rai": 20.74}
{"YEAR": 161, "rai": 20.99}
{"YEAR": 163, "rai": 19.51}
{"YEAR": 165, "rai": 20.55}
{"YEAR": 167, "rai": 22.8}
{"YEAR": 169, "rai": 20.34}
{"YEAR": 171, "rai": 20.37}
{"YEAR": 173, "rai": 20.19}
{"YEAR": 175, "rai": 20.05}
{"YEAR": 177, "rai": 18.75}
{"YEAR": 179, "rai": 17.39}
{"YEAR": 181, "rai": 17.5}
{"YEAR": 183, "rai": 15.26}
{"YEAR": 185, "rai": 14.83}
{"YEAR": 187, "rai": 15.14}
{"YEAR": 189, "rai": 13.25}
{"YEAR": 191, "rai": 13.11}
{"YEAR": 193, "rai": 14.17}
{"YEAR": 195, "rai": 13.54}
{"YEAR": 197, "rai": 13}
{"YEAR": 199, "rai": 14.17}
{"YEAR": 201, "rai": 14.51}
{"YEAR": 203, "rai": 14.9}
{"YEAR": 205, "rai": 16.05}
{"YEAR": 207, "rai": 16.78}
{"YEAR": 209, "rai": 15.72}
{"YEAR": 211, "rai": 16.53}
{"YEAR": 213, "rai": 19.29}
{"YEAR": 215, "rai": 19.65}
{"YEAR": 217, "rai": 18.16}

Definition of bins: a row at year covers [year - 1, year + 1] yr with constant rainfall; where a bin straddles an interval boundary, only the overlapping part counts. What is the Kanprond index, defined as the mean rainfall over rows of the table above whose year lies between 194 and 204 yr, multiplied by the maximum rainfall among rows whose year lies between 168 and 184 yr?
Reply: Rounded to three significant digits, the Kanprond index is 286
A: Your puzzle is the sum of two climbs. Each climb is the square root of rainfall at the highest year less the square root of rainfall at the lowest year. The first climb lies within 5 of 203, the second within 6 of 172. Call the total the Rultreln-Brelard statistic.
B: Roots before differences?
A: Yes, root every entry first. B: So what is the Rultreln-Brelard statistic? -0.11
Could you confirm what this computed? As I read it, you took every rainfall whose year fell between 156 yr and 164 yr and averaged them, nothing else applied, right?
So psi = 21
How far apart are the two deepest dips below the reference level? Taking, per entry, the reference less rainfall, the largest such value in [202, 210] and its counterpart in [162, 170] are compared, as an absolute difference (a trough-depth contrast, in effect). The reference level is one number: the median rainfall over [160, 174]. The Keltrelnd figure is 4.61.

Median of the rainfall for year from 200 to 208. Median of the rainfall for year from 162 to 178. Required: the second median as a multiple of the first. 1.3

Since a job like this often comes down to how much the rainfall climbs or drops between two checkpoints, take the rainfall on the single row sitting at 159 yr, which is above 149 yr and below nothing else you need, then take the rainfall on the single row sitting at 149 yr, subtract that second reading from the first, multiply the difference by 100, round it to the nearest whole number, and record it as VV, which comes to 122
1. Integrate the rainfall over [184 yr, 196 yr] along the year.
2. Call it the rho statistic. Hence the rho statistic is 168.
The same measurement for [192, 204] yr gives 169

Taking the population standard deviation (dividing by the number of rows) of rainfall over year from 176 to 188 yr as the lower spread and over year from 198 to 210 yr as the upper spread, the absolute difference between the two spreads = 0.6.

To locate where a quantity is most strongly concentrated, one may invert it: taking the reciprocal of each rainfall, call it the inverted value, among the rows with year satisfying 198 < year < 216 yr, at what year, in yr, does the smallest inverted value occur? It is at 215 yr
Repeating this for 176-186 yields 177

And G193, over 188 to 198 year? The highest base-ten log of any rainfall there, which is 1.15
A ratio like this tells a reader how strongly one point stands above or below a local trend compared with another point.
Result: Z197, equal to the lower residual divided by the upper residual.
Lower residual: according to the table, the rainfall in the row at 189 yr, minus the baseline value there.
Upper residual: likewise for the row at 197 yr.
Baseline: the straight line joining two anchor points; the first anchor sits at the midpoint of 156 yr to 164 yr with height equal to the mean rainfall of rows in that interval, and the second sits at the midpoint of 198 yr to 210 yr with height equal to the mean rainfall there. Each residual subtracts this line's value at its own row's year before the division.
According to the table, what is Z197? 1.2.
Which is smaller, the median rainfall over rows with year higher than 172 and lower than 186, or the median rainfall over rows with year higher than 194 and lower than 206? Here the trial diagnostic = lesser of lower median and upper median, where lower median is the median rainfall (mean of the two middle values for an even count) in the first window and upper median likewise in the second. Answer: 14.3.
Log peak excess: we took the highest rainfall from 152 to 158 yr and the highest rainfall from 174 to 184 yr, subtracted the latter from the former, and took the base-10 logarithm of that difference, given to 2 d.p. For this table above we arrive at 0.38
